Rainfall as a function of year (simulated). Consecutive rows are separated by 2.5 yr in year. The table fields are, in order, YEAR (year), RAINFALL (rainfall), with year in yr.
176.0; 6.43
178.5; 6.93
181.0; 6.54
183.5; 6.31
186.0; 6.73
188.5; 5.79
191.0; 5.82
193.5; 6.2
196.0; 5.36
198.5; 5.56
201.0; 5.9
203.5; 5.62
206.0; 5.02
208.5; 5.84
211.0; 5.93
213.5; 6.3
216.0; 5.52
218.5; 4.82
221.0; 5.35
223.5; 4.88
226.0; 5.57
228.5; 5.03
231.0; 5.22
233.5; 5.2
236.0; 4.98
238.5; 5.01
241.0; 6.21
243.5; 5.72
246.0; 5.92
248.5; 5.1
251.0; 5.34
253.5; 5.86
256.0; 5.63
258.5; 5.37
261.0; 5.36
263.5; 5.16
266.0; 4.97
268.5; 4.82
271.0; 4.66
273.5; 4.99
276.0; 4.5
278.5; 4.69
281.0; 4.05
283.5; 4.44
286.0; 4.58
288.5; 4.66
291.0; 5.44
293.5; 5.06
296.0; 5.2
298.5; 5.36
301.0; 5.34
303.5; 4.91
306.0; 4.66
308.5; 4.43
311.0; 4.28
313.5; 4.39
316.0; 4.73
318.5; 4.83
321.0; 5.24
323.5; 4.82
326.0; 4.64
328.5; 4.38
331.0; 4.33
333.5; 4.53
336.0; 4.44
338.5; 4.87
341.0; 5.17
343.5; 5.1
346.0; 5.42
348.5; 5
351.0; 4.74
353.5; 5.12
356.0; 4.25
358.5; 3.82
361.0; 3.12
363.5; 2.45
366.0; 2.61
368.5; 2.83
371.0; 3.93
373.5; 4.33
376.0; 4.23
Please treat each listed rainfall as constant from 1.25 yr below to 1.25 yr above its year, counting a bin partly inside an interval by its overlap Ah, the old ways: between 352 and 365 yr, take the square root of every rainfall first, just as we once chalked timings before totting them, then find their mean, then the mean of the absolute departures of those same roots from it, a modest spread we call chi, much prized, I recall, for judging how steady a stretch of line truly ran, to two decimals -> 0.21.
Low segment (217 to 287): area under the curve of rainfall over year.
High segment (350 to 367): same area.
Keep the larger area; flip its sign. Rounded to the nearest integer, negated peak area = -359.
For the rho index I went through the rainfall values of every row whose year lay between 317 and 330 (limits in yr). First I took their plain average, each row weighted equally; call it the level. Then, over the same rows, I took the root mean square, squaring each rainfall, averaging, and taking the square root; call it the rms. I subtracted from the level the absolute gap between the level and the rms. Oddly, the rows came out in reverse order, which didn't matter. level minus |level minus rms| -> 4.8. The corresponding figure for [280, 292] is 4.6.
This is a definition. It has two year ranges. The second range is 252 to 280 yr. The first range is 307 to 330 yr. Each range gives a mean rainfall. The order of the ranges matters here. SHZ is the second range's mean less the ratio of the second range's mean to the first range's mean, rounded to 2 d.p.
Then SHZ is 3.99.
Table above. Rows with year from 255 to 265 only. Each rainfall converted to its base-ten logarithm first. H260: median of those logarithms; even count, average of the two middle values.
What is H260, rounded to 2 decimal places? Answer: 0.73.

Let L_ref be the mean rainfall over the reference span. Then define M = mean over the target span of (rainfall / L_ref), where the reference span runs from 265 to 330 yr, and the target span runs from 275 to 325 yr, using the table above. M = 1.00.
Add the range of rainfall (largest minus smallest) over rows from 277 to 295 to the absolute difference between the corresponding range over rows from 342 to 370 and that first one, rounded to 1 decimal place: 3.0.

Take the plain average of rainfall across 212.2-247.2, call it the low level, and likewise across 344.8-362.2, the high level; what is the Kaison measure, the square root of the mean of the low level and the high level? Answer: 2.23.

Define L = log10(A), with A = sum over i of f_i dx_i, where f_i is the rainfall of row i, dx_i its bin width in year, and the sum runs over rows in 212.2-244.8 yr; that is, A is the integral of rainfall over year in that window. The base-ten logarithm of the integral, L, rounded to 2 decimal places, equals 2.24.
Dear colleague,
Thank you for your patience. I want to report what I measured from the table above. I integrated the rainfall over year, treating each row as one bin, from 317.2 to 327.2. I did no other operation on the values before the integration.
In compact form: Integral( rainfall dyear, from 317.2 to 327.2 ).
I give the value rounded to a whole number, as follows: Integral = 49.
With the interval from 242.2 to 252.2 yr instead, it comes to 55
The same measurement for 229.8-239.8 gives 51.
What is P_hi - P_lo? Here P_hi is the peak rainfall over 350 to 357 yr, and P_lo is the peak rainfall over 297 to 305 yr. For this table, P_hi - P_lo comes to -0.2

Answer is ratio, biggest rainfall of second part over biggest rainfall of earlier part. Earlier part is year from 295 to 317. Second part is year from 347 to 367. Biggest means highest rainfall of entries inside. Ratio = 0.96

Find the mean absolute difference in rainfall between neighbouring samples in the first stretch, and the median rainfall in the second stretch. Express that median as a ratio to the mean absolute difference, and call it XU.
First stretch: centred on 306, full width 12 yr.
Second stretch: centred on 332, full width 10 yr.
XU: 16.6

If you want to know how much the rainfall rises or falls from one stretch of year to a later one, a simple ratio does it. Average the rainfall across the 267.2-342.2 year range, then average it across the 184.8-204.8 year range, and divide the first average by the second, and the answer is 0.809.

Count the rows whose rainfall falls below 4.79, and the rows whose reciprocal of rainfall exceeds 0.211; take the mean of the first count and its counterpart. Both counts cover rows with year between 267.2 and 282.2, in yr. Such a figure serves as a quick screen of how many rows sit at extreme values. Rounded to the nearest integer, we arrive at 4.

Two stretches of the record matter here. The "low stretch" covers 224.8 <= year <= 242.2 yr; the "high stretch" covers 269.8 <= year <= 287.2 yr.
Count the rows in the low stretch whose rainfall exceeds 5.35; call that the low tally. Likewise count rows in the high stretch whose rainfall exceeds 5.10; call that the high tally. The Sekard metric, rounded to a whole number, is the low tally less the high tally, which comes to 2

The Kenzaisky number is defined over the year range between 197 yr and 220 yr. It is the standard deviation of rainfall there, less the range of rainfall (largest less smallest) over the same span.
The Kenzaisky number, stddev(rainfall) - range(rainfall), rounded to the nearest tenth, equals -1.0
